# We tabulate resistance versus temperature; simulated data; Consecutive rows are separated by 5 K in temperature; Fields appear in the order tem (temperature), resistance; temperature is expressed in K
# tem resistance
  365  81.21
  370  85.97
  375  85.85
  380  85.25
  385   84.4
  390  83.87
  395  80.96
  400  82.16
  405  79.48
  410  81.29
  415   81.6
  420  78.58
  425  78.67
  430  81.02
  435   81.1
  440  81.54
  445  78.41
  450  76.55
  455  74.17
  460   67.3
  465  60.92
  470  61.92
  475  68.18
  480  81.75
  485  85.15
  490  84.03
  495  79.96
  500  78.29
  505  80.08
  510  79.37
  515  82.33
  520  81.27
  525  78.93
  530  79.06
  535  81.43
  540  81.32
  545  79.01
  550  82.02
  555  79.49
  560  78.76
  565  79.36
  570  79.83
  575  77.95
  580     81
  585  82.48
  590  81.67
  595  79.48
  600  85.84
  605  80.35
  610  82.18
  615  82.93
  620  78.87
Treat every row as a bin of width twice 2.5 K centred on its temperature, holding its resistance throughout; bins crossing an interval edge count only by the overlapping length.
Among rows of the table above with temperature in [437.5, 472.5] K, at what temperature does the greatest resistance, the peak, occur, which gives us 440 K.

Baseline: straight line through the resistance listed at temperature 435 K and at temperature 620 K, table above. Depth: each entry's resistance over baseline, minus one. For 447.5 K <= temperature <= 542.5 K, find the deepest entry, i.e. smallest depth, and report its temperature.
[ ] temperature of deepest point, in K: 465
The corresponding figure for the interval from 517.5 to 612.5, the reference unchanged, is 575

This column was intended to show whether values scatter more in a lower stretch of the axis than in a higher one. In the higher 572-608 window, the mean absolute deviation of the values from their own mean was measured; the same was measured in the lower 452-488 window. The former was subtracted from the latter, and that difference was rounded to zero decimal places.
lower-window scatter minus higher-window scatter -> 6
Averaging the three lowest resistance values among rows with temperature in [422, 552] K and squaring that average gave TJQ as 4017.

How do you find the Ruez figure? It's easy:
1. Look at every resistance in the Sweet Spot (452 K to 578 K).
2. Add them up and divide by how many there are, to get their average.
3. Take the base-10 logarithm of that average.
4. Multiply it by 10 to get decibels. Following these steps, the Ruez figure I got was 18.90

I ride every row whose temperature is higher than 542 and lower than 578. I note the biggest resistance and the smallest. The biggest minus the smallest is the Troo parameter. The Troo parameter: 4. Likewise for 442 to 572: 24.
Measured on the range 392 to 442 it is 4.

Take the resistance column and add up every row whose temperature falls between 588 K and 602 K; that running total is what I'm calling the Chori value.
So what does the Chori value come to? 247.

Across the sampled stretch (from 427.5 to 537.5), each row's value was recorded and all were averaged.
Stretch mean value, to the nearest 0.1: 77.4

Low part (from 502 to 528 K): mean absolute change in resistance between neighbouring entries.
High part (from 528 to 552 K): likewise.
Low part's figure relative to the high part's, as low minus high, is -0.18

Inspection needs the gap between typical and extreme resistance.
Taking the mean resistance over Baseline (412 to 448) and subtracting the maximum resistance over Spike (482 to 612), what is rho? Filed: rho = -5.7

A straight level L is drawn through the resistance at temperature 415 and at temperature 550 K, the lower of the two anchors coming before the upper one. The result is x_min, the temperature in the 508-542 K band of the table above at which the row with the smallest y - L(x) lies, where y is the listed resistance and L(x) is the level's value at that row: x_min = 525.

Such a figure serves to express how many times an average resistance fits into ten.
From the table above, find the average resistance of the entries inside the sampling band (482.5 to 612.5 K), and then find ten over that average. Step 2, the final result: 0.124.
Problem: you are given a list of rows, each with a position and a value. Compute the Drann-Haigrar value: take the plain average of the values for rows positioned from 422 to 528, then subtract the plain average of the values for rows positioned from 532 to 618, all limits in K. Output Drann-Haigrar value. -3.7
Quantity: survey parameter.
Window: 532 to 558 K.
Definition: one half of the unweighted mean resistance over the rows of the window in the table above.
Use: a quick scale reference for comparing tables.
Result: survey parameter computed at 40.3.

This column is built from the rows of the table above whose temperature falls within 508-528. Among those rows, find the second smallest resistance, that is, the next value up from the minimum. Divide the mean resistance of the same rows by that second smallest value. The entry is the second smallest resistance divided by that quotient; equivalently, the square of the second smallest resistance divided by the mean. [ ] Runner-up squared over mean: 78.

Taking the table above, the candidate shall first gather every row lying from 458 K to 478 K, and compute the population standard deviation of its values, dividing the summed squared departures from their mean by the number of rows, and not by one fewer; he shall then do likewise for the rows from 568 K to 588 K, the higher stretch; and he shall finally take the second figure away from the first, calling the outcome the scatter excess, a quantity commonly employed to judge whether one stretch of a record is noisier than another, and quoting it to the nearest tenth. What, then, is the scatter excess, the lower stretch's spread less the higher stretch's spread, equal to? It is 1.5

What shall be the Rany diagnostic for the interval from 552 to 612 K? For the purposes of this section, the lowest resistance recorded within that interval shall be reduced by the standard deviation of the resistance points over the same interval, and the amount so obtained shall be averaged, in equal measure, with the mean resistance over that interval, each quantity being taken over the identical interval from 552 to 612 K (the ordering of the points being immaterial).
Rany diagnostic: 78.3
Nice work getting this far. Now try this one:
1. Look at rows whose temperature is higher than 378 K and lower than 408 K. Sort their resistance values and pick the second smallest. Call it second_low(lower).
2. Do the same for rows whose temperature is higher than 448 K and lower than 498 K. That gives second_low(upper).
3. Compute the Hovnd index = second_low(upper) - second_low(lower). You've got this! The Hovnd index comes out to -19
